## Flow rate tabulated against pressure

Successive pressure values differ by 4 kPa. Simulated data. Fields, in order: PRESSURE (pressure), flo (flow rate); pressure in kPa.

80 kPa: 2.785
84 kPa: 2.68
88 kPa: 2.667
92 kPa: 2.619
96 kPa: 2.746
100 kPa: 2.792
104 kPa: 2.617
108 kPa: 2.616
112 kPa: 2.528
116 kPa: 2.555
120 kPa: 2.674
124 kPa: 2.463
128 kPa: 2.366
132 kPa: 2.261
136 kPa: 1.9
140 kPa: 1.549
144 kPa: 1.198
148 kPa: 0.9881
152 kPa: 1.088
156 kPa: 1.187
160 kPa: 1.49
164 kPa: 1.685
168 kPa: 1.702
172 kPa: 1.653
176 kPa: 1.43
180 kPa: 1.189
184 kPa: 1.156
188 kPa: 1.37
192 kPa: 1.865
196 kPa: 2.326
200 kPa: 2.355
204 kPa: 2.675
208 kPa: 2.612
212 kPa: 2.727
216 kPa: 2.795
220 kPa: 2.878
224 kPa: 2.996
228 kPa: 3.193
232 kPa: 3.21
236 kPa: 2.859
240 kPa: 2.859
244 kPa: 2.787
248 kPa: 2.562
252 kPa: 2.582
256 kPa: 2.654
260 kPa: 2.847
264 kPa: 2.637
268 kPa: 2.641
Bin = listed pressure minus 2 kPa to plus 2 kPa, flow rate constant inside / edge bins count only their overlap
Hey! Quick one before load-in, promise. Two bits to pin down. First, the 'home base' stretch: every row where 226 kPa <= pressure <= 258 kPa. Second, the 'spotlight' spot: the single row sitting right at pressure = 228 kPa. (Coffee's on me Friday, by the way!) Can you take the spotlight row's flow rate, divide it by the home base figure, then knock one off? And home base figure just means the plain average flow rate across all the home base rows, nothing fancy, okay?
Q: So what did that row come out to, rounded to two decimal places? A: 0.12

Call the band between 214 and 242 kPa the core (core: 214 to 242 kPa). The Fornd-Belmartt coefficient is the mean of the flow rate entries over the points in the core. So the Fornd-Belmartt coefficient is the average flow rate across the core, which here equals 2.97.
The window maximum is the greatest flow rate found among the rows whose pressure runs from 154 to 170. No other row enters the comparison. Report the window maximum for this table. 1.702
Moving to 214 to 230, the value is 3.193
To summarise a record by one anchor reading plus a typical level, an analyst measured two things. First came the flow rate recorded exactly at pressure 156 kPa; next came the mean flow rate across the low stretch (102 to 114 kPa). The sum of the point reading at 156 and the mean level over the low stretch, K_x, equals 3.8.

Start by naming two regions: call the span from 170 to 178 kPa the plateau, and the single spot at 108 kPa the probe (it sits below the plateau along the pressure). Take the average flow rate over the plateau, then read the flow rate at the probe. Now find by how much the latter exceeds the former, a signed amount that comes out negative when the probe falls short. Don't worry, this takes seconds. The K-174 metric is 1.1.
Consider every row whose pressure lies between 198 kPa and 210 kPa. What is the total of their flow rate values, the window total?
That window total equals 7.6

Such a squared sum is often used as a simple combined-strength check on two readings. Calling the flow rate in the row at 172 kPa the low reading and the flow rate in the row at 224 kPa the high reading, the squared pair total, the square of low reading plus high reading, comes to 22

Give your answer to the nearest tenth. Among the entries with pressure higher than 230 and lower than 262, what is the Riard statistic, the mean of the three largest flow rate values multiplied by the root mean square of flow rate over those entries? 8.3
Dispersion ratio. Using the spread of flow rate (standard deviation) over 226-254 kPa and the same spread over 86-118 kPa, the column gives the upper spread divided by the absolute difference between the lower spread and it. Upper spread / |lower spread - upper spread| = 1.5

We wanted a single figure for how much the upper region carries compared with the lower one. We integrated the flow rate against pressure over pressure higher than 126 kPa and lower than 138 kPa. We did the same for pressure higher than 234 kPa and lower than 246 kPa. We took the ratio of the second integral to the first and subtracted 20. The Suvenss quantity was -18.7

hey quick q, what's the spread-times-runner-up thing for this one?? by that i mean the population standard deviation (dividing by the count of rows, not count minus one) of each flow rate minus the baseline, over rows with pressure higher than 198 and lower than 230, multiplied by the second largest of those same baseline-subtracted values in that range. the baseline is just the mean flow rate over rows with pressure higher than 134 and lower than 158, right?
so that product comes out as 0.40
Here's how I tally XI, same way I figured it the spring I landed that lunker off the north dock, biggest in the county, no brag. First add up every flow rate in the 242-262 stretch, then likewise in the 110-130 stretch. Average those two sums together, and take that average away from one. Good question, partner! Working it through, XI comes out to -12.0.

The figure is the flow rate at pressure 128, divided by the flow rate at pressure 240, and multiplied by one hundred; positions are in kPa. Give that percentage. 83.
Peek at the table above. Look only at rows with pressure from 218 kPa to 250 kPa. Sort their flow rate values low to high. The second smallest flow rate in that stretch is 2.787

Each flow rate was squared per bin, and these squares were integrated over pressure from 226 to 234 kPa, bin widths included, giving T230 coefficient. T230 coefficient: 82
